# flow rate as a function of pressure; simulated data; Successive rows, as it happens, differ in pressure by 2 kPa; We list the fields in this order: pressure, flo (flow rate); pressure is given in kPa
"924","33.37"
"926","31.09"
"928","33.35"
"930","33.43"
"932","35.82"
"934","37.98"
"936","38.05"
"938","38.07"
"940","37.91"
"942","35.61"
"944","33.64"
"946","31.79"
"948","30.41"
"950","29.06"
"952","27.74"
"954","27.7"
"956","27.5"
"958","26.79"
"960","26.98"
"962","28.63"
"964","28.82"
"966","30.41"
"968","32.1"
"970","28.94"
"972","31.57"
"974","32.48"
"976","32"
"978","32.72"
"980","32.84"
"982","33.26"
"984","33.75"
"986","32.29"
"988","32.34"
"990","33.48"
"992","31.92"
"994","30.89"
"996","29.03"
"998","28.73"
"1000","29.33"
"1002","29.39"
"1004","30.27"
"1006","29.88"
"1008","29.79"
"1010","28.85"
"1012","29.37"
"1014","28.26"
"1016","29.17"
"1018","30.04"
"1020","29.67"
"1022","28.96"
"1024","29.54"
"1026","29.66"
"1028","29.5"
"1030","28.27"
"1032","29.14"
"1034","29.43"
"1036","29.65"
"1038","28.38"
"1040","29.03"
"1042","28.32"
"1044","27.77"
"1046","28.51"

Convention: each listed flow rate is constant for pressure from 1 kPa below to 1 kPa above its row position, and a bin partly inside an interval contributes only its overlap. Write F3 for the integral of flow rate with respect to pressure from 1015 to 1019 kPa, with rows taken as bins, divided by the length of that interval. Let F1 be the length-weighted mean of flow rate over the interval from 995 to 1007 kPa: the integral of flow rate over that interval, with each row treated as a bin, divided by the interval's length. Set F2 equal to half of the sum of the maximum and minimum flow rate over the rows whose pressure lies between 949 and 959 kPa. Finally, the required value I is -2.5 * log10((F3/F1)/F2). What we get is 3.61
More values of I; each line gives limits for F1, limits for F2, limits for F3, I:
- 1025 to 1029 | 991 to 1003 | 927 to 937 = 3.50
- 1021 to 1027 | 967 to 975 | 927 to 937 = 3.51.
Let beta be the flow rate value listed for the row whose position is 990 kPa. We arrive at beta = 33.48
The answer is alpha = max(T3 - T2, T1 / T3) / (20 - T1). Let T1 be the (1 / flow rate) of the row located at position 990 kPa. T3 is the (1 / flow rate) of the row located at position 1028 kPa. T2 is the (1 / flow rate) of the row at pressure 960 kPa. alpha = 0.044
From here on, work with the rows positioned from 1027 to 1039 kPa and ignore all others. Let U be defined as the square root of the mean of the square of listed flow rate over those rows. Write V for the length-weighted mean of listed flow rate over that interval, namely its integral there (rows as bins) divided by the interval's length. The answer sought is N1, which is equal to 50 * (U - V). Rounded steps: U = 29.1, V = 29.1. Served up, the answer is 0.3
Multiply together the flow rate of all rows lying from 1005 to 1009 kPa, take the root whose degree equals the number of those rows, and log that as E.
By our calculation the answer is 29.8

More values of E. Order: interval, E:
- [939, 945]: 35.7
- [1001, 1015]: 29.4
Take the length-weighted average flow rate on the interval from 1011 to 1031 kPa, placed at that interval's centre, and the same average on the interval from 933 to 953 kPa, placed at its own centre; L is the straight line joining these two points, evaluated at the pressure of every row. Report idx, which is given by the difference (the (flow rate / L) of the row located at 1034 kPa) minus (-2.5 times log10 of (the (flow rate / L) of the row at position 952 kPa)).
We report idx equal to 0.83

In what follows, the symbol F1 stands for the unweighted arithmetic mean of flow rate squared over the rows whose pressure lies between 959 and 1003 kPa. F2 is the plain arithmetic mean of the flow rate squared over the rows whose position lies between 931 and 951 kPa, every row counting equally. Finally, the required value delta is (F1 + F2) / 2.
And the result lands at 1094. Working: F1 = 964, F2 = 1224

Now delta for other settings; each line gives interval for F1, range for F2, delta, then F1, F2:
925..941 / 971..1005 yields 1140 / 1282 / 998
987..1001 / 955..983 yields 940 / 953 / 927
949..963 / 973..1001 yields 892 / 772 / 1013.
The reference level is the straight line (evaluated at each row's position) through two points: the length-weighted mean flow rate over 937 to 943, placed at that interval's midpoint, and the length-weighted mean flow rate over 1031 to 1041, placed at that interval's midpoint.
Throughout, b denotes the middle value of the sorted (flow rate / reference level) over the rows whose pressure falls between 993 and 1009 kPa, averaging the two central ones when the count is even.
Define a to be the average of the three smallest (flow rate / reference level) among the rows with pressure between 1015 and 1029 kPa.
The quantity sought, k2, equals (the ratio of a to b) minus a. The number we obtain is 0.07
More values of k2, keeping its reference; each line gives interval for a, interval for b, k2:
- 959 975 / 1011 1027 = 0.03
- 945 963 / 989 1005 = 0.06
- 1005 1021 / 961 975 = 0.14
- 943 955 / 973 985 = 0.03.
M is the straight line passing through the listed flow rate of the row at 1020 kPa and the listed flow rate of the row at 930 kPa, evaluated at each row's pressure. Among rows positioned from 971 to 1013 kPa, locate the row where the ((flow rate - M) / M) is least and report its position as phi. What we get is 998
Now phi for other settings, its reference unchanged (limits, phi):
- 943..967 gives 958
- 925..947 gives 926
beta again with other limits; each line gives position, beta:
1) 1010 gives 28.85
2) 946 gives 31.79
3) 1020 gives 29.67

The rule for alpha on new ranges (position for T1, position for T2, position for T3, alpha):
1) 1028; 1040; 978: 0.056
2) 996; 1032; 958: 0.046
